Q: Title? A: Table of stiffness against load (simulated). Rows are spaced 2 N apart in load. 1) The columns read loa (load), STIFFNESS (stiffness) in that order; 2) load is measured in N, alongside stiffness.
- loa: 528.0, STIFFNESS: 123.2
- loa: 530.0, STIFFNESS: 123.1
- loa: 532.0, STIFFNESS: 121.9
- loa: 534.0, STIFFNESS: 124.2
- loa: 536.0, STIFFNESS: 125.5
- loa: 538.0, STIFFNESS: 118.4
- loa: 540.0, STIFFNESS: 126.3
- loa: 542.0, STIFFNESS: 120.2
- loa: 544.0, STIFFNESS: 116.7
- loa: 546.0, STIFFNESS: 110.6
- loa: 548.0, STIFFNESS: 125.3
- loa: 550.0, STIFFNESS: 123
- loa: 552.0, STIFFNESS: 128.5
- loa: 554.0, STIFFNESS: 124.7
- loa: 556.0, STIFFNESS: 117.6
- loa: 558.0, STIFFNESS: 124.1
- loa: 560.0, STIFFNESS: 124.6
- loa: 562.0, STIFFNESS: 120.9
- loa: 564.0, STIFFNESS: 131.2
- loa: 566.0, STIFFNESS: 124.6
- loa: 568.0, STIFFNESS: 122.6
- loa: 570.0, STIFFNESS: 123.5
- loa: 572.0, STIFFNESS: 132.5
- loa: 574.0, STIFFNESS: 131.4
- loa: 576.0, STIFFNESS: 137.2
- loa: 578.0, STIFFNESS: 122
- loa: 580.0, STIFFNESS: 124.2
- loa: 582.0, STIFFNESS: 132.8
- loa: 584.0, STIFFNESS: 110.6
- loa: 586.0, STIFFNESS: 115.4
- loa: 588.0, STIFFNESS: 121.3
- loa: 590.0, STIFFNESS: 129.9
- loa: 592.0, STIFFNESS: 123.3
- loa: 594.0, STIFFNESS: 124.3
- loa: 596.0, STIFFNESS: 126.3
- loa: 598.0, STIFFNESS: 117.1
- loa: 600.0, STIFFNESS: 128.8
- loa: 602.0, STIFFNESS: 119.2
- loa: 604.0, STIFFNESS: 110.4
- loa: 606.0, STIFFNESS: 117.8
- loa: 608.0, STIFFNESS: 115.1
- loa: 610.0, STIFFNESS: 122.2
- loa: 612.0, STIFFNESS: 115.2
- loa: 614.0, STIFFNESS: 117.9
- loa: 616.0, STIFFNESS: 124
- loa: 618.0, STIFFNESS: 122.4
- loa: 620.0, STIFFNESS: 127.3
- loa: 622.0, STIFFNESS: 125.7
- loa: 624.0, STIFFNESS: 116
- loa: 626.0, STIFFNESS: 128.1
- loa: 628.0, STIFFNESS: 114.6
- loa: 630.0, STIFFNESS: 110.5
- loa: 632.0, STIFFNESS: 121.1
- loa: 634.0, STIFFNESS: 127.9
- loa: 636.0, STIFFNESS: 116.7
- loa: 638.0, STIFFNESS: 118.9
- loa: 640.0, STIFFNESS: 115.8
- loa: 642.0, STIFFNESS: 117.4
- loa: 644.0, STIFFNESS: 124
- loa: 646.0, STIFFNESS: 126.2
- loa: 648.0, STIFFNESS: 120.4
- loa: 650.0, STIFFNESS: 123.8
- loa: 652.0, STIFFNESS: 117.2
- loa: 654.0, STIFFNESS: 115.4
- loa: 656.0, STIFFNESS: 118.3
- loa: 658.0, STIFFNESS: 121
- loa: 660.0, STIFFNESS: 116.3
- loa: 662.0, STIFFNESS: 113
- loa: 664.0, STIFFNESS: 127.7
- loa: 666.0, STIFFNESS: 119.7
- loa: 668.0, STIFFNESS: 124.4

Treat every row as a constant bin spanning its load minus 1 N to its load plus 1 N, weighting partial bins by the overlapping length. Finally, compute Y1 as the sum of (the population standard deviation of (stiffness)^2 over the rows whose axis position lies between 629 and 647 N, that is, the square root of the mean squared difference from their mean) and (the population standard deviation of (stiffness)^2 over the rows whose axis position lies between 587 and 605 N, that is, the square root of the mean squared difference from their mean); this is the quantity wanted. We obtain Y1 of 2641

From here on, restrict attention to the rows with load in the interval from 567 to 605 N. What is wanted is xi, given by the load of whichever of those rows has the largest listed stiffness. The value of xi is 576.0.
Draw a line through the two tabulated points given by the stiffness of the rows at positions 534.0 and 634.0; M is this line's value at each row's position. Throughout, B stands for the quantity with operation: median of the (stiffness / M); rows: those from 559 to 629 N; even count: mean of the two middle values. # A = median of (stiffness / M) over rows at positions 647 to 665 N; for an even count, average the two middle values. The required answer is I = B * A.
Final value 0.90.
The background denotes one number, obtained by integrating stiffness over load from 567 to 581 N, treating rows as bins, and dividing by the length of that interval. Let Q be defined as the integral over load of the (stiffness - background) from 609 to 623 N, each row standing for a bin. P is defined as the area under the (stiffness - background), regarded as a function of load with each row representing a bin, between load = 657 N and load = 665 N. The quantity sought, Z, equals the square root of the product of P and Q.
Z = 71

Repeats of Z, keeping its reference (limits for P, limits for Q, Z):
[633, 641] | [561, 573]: 36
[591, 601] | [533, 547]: 61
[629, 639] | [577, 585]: 60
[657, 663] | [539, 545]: 51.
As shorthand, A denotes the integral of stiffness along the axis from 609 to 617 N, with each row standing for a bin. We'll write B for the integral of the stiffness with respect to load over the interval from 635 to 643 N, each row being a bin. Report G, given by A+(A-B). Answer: 980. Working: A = 959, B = 938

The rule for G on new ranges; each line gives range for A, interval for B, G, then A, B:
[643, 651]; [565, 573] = 971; 989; 1006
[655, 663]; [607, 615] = 934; 937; 941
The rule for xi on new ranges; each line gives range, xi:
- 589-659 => 590.0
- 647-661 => 650.0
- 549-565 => 564.0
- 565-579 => 576.0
